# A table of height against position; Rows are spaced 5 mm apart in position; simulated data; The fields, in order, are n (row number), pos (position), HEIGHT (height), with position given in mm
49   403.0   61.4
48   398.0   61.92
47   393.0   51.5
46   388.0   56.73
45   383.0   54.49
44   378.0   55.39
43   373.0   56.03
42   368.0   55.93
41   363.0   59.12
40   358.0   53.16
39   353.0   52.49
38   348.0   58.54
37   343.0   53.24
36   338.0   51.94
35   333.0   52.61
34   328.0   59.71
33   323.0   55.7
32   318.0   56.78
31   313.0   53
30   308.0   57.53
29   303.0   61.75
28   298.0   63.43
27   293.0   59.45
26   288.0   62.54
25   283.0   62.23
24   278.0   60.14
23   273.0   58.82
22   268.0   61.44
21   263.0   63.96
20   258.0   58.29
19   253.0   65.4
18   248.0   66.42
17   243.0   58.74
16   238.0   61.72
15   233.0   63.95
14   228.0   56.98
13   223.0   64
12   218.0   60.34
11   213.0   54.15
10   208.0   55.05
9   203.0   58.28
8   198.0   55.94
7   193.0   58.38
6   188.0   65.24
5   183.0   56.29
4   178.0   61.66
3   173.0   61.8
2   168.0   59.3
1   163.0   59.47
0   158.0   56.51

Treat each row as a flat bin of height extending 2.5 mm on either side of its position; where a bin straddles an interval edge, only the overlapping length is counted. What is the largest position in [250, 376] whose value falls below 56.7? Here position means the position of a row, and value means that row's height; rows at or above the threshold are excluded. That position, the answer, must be 373.0 mm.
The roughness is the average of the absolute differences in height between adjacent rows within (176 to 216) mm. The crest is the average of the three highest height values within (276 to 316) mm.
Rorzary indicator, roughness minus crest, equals -58.4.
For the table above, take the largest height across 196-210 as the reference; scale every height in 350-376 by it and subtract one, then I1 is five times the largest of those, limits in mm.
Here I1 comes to 0.07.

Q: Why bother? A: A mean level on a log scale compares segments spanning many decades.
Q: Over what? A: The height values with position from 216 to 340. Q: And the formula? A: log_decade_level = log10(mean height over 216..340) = 1.78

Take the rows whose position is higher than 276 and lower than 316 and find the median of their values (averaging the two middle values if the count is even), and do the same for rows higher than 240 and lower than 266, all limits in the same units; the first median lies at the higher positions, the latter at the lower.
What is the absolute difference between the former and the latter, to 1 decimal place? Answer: 3.0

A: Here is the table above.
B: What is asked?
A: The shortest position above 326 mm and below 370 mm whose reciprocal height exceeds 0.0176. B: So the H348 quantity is 333.0 mm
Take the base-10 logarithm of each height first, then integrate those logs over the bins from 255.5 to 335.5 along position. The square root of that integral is 11.9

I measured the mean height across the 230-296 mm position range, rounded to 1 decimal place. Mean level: 61.8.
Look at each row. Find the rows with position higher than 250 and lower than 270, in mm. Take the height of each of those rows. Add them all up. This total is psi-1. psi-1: 249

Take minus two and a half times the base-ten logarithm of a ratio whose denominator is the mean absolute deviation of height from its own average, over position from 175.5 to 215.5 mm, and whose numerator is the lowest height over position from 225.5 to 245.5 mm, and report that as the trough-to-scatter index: -3.28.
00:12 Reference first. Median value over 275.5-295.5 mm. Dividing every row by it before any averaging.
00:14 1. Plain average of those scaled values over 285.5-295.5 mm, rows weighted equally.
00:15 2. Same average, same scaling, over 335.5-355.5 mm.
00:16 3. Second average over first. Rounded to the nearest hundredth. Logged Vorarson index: 0.89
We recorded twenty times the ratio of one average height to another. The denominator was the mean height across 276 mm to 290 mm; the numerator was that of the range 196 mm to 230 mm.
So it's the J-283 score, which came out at 18.8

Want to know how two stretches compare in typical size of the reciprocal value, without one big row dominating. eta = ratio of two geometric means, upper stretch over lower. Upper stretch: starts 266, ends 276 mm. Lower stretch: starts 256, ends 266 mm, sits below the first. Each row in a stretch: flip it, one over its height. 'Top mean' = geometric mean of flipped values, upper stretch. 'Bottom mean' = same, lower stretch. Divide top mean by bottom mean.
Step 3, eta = 1.02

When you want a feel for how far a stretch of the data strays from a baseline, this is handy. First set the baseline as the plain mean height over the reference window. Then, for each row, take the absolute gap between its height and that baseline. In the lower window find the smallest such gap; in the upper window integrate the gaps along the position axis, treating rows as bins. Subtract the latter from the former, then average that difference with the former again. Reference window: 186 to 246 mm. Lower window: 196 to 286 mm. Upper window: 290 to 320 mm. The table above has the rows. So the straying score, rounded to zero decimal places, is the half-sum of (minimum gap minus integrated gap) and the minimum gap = -43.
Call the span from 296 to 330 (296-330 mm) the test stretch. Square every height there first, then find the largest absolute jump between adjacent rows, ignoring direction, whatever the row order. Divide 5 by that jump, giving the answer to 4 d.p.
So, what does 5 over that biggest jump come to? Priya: 0.0099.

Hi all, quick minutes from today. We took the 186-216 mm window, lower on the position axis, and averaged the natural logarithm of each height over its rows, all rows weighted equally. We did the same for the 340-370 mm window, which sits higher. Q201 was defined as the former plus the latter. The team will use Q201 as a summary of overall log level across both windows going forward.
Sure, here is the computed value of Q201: 8.07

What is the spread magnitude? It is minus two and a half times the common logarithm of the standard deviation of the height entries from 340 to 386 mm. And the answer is -0.9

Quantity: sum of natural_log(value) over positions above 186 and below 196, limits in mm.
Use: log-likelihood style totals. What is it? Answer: 8.25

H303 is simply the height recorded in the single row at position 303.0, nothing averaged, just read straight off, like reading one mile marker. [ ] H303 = 61.75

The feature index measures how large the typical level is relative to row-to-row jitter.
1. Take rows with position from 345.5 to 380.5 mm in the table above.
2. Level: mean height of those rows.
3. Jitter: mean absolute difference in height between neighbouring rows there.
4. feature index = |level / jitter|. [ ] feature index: 20.2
